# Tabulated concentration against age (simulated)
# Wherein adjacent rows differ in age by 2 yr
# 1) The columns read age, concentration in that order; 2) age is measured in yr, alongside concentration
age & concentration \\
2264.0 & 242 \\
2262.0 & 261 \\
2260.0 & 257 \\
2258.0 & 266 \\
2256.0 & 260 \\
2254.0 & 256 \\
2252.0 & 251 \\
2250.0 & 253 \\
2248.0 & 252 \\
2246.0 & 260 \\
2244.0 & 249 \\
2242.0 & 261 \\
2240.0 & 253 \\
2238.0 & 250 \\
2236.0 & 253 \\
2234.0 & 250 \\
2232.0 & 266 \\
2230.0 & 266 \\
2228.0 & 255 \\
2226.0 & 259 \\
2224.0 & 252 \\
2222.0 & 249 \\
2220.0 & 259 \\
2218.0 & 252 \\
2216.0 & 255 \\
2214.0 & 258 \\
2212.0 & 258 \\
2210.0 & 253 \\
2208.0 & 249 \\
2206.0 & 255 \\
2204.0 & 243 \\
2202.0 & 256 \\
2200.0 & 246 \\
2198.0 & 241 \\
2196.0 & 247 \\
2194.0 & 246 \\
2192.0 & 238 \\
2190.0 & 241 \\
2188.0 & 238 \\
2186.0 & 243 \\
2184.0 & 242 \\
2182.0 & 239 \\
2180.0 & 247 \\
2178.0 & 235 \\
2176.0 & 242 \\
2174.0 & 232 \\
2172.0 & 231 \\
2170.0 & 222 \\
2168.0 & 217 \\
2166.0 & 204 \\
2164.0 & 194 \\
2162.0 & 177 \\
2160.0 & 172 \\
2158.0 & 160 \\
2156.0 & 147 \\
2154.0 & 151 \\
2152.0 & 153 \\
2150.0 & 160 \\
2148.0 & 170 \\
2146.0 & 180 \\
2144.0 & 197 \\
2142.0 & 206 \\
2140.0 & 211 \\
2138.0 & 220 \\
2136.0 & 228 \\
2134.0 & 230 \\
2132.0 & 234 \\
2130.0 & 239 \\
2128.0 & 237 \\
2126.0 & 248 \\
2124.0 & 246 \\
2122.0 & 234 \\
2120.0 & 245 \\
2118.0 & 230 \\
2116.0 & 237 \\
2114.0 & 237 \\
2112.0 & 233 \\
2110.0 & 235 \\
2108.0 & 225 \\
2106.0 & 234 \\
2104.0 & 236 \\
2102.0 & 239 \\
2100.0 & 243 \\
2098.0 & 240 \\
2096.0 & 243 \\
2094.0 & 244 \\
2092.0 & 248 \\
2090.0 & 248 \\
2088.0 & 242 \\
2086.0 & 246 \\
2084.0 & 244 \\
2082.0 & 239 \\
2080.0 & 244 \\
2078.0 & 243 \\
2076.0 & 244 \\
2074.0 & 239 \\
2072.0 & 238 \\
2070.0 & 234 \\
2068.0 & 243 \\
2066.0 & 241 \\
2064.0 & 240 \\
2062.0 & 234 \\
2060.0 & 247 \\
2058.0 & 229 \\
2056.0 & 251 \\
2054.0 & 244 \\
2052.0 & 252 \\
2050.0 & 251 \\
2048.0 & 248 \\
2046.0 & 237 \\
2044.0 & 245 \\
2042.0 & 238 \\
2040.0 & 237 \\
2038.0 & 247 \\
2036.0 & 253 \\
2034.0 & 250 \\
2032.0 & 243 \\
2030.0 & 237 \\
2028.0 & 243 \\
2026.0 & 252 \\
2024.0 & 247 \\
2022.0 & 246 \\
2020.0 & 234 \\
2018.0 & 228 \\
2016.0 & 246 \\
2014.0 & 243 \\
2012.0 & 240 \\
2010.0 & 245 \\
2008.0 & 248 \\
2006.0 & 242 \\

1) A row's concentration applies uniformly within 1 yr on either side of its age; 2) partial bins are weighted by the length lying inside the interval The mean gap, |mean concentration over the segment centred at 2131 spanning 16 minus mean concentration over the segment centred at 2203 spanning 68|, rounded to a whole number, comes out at 12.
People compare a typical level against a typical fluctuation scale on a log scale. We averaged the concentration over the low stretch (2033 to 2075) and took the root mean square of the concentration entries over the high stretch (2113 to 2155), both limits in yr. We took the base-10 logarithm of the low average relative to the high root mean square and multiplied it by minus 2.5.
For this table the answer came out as -0.13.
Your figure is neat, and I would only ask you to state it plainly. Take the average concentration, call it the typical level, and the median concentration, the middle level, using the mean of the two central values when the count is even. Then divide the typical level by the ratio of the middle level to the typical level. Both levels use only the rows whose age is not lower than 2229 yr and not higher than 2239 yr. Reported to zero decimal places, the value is 261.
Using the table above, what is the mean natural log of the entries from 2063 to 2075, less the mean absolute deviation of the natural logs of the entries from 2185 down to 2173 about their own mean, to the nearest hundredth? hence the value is 5.46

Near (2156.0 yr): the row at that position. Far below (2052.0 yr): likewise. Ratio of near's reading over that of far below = 0.58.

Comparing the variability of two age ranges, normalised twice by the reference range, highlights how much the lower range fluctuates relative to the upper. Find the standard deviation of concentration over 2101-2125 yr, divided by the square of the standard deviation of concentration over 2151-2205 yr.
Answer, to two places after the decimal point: 0.00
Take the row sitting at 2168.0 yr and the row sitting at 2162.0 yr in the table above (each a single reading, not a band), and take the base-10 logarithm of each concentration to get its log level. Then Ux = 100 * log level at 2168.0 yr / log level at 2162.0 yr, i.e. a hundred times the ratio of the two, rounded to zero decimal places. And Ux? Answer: 104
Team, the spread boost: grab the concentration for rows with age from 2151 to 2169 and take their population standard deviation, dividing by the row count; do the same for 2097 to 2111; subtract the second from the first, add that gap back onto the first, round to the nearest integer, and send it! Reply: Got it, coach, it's 42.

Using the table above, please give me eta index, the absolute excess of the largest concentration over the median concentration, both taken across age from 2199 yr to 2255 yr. 13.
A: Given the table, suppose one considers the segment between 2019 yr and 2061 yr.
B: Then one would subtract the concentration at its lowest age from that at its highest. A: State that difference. 13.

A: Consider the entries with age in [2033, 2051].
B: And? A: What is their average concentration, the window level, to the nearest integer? 245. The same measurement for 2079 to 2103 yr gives 243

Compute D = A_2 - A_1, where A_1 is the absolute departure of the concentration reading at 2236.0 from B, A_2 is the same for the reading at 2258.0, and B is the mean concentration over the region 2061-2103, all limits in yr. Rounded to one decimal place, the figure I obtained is 13.0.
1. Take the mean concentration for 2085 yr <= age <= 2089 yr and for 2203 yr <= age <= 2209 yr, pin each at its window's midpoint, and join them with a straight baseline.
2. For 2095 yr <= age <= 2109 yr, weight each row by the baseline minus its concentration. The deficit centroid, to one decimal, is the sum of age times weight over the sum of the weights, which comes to 2104.9 yr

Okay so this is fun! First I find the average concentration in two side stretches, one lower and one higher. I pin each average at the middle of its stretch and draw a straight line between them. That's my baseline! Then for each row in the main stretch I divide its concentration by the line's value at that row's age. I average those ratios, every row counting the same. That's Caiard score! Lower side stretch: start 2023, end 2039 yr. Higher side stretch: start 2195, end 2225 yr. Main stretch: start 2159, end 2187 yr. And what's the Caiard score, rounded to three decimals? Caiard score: 0.883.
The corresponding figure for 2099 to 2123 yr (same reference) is 0.947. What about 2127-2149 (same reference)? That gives 0.857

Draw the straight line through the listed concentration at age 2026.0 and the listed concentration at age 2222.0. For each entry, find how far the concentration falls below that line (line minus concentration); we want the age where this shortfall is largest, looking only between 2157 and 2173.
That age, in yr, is 2158.0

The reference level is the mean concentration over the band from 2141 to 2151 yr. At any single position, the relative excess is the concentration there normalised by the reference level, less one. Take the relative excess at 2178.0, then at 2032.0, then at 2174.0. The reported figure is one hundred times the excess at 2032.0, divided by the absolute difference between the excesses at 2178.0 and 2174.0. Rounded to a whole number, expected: 2013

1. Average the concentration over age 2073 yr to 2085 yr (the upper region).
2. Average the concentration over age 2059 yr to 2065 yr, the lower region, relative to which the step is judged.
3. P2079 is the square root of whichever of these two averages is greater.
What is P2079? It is 15.6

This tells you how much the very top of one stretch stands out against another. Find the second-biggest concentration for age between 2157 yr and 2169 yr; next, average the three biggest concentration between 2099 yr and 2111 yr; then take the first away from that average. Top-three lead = 35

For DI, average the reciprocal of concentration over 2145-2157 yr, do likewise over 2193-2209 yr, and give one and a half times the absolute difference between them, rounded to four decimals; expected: 0.0034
